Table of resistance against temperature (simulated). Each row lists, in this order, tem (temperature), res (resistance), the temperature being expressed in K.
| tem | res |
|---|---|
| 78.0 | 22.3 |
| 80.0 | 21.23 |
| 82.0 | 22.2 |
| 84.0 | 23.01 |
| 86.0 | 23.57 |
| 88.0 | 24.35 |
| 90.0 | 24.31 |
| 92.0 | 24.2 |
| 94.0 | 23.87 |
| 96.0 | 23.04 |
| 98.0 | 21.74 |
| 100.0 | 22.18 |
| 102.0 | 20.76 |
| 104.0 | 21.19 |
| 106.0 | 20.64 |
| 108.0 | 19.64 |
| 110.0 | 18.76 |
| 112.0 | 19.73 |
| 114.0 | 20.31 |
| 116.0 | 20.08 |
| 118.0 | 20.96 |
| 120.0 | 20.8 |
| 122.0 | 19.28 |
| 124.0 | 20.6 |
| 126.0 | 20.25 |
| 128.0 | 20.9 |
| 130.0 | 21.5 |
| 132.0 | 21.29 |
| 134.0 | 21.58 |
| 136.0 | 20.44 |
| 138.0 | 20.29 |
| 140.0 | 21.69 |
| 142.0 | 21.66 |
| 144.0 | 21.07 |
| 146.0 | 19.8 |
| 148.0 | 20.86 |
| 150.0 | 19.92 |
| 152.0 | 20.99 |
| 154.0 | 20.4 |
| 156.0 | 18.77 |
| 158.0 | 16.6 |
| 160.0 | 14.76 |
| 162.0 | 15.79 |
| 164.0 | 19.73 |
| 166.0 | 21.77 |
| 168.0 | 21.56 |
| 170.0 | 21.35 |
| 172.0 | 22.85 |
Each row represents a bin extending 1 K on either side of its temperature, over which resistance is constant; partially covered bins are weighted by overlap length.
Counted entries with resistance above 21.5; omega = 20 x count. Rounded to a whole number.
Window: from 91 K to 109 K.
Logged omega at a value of 100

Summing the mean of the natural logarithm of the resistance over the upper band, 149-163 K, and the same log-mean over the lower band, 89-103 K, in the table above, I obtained 6.02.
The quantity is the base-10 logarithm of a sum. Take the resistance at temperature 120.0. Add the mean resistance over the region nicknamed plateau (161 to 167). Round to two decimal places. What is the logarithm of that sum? 1.60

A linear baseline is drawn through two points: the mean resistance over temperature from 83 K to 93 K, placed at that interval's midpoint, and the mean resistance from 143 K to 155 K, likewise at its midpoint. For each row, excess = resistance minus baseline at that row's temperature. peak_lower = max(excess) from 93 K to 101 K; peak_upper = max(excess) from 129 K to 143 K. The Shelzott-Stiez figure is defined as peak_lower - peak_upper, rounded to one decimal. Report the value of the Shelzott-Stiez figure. -0.5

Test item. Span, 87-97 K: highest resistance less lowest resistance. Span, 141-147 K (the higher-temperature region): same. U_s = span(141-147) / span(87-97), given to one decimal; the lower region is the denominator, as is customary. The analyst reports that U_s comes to 1.4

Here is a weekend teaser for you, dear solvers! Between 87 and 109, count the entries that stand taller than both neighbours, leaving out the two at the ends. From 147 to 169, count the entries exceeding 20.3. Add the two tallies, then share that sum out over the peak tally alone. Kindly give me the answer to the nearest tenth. 3.5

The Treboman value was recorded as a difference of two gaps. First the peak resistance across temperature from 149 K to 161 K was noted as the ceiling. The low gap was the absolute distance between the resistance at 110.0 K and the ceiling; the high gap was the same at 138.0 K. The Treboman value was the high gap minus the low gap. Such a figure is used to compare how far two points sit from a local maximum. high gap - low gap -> -1.5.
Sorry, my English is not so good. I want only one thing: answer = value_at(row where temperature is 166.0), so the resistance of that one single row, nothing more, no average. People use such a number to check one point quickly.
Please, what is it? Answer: 21.77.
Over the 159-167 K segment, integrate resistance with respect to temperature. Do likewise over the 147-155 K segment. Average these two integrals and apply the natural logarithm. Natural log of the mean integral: 5.04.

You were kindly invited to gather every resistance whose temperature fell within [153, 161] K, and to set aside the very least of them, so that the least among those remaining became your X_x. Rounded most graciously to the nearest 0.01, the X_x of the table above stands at 16.60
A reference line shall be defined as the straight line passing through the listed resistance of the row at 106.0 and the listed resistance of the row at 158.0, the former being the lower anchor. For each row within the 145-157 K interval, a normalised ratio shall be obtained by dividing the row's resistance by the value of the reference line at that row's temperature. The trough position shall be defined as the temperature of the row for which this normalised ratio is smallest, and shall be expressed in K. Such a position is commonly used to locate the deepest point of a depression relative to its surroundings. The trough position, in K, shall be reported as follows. 156.0 K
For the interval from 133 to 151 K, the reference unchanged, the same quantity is 136.0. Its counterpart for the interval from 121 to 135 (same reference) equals 122.0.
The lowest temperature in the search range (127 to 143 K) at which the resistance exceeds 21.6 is 140.0 K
